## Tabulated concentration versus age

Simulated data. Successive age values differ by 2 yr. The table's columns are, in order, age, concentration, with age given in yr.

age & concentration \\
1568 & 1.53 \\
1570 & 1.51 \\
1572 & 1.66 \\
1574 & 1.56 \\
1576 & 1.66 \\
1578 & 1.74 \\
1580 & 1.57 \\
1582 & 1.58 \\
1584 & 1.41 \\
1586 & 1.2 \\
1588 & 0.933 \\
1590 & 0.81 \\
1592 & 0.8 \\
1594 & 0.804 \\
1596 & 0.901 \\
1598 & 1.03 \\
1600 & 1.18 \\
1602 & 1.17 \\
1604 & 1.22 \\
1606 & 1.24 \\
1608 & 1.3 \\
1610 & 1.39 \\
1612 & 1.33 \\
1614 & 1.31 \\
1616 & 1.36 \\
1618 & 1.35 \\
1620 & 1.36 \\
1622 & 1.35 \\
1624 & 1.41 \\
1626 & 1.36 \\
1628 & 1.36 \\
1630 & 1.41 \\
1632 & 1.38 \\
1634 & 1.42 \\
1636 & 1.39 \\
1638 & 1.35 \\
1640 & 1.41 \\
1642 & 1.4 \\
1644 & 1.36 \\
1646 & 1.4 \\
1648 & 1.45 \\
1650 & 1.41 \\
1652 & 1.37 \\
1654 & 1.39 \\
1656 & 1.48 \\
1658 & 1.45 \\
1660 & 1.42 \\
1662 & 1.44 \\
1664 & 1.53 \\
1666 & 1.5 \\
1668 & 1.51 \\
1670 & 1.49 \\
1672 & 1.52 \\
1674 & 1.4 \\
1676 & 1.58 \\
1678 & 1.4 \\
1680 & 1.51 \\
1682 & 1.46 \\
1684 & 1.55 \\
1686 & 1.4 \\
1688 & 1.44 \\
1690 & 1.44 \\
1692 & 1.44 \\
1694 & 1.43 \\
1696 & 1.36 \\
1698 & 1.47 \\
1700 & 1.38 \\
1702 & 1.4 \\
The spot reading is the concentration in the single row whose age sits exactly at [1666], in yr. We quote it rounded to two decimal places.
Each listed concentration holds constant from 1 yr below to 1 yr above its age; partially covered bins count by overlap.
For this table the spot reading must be 1.50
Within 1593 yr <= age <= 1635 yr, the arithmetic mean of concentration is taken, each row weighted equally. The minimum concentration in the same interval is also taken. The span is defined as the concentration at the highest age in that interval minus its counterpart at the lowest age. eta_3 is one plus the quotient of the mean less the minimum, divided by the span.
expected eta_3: 1.8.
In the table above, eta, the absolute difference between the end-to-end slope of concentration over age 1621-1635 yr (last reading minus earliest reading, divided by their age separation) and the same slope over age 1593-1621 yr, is 0.016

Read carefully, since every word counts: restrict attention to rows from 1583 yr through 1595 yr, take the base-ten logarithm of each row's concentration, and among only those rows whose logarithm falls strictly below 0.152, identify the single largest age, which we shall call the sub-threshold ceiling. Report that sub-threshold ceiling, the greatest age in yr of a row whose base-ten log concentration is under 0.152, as 1594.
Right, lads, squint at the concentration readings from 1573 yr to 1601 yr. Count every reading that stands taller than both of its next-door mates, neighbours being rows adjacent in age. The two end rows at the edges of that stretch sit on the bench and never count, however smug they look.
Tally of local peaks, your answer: 2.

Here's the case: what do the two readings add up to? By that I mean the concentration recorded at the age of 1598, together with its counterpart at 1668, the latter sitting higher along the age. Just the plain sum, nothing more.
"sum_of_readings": 2.5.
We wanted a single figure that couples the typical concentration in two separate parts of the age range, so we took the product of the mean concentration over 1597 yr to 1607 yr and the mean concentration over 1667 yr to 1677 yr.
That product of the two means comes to 1.8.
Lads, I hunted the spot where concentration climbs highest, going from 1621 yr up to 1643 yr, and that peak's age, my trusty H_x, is 1634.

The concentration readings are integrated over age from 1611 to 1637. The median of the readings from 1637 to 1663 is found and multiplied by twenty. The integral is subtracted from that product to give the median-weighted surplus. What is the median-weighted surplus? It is -7.4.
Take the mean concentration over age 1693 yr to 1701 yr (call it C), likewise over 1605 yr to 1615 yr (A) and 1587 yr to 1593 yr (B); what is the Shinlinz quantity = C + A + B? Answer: 3.6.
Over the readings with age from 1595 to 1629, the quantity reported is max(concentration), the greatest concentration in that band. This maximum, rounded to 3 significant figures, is 1.41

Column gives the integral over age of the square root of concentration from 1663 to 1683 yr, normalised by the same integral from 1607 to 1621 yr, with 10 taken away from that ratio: -8.5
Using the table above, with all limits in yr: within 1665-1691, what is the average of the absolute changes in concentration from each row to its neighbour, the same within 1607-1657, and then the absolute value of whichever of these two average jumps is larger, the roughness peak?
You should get 0.082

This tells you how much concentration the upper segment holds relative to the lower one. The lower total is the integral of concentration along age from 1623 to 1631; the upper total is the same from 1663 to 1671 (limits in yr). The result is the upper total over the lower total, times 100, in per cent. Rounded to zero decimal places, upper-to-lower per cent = 109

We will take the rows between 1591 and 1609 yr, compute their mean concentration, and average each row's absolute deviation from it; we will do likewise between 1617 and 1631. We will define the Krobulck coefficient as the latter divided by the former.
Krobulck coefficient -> 0.13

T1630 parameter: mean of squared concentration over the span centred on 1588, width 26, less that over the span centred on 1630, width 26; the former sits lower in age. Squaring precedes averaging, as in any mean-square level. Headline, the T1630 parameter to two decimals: -0.35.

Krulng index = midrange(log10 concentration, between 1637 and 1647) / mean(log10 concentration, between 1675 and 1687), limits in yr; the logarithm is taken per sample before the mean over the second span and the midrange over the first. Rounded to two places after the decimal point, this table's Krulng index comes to 0.82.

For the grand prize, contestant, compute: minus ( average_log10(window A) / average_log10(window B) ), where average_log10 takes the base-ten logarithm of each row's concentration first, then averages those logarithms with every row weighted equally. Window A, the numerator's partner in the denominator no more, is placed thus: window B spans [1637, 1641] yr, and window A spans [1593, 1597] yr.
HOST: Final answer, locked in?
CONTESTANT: 0.50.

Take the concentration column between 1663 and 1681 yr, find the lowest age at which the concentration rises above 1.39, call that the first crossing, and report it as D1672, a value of 1664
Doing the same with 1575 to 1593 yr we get 1576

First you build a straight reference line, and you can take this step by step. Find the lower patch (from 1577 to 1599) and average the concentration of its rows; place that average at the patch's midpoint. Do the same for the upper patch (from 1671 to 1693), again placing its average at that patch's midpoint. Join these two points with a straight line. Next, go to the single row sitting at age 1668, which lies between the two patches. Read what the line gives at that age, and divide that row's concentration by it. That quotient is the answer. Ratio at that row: 1.06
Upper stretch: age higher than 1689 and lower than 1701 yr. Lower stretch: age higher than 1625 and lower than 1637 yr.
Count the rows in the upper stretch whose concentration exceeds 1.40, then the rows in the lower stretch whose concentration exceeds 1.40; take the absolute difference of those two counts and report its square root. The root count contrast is 1.41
